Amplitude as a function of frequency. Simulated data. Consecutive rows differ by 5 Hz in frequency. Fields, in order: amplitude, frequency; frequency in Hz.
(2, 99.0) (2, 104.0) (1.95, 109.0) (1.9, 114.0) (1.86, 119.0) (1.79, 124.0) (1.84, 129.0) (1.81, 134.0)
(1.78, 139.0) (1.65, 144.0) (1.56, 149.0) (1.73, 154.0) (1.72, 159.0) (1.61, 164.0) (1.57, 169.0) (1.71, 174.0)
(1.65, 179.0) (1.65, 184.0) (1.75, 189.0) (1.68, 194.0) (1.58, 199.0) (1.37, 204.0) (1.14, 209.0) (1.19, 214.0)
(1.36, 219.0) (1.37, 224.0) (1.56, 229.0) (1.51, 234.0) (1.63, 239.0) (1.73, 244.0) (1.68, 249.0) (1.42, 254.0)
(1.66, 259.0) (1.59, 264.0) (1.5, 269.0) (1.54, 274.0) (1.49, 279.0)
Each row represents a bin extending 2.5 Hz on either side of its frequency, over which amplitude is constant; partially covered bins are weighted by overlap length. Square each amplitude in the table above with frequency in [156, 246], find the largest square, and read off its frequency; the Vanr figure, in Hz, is 189.0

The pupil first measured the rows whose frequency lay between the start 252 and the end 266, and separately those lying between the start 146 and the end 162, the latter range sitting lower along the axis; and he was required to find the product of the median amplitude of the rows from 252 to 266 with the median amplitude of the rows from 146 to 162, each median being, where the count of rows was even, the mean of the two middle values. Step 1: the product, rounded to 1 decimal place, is 2.7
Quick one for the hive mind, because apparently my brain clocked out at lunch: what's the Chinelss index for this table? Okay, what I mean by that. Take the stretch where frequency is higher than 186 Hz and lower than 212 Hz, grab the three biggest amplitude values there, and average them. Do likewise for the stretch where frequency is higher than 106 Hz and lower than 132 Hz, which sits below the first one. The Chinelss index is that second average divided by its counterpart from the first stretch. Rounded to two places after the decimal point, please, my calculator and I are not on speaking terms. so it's 1.14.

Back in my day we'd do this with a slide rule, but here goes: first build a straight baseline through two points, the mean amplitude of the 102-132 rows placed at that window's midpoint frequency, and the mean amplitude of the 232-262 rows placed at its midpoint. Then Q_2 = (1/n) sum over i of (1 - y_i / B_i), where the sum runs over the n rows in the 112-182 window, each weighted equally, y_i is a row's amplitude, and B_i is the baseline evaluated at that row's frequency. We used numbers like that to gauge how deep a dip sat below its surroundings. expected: 0.05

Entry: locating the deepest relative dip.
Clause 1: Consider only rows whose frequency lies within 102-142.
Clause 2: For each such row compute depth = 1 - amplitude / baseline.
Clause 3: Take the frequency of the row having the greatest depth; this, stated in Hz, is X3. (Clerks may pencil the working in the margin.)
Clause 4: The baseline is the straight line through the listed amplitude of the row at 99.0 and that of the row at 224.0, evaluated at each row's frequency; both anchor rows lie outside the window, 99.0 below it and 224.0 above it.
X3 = 124.0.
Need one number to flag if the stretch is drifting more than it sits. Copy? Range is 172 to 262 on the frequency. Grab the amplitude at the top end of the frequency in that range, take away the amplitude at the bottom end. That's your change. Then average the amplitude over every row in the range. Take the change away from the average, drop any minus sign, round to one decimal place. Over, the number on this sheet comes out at 1.6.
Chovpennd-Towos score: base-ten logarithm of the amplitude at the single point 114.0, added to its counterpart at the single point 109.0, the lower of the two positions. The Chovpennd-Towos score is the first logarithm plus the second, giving 0.569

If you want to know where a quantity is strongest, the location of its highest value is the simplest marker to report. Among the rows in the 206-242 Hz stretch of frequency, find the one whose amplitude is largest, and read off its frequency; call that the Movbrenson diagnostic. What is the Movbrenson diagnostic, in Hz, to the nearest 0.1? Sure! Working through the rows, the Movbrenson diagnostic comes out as 239.0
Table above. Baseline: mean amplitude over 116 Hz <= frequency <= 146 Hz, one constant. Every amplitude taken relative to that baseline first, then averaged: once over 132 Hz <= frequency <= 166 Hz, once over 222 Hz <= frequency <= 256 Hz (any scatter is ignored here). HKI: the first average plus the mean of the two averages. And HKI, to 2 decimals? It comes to -0.26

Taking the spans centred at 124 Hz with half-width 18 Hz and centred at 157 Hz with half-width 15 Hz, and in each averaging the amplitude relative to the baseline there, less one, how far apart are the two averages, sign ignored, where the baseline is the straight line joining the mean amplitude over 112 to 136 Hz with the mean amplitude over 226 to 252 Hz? 0.08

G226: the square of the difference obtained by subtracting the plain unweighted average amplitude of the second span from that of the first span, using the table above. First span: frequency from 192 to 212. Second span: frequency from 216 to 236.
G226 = 0.000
